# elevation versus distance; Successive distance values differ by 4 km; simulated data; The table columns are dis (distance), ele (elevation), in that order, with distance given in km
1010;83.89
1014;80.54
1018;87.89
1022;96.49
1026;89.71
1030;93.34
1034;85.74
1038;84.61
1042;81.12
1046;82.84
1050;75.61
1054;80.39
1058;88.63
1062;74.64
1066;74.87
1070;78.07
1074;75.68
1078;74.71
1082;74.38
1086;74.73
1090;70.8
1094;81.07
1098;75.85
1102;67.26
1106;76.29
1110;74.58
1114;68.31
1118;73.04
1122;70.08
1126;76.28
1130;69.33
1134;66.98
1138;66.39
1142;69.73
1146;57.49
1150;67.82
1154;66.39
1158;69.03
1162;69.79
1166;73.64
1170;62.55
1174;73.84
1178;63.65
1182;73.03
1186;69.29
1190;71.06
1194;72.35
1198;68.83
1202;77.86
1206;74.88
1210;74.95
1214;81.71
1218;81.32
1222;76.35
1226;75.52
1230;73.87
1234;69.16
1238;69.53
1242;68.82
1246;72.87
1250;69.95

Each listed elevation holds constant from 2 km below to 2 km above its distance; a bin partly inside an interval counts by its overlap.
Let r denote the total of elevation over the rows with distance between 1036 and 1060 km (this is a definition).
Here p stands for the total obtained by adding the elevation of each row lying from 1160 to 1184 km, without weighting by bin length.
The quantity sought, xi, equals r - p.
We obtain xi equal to 77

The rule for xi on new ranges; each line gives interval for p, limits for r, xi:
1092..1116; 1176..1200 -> -25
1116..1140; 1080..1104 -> 22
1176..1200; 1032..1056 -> 72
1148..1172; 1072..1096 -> 42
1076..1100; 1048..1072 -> 21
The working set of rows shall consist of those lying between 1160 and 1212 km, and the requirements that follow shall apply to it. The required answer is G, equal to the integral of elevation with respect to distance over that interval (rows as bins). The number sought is 3703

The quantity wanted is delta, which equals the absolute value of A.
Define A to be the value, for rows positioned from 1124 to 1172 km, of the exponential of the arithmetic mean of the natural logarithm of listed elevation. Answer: 68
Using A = 67.8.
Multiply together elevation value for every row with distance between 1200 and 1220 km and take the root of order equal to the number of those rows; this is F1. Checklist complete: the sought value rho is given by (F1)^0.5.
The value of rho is 8.8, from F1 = 78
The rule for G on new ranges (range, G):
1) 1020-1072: 4344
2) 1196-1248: 3863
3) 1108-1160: 3582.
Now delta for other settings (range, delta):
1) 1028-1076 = 81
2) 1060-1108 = 75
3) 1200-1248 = 75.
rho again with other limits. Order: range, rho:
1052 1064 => 9.0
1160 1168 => 8.5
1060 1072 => 8.7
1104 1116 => 8.5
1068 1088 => 8.7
